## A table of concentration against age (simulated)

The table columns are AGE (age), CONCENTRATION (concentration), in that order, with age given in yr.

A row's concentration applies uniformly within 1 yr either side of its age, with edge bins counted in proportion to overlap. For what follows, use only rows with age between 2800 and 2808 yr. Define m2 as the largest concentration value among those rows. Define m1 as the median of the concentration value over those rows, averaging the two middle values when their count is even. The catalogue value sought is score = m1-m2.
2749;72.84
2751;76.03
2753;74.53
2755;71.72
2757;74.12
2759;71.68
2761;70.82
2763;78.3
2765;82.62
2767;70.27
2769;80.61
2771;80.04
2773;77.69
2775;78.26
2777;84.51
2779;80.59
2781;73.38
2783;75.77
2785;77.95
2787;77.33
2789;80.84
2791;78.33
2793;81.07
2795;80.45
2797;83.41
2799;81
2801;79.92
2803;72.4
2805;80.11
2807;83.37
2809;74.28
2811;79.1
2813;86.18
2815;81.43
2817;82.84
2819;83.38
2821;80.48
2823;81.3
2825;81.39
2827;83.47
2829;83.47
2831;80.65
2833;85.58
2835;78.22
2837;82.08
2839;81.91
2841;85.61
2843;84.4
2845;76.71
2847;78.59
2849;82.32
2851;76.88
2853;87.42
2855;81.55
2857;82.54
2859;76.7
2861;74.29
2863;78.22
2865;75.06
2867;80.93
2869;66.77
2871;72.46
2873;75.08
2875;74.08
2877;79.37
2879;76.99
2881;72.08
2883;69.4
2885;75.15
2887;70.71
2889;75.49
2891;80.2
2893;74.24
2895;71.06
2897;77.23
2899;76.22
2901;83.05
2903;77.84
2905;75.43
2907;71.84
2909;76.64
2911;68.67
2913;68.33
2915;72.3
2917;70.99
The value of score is -3.4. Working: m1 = 80.0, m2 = 83.37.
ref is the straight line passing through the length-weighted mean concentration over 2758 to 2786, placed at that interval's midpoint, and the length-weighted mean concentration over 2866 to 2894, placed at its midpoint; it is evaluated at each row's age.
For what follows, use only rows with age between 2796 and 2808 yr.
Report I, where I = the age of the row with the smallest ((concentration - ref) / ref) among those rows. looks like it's 2803 yr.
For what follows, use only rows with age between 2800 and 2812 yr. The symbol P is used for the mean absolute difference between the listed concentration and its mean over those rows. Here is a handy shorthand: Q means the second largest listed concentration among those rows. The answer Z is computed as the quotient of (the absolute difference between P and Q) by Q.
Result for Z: 0.960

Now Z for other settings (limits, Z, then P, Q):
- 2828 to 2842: 0.976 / 2.0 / 85.58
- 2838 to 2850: 0.969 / 2.6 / 84.4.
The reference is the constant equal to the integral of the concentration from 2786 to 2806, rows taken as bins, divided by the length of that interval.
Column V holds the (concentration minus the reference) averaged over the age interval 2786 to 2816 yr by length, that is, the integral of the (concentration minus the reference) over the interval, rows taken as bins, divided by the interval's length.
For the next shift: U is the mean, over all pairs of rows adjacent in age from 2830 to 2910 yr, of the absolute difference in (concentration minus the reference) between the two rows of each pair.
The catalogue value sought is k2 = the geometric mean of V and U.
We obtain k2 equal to 1.44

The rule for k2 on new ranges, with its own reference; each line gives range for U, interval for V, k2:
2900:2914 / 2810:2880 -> 1.34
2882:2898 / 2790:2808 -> 1.61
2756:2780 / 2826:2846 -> 3.57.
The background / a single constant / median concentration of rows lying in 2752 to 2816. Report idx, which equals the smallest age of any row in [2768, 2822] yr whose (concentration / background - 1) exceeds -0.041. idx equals 2769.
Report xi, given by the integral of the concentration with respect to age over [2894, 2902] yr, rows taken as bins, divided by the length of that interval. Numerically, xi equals 77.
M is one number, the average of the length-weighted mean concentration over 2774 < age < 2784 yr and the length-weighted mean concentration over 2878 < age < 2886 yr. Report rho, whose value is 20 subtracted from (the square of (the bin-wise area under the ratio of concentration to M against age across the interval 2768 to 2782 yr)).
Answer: 194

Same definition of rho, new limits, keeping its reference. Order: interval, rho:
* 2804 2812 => 50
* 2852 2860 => 55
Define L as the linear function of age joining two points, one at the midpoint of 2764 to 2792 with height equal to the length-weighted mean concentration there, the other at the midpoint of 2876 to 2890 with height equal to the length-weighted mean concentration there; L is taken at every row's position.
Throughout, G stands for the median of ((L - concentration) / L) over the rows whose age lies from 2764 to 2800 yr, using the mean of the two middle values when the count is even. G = -0.020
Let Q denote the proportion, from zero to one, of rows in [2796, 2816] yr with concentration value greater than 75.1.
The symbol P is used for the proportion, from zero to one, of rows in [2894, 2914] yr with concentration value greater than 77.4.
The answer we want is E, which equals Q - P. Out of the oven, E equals 0.6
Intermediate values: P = 0.2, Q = 0.80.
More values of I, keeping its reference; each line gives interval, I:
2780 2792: 2781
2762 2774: 2767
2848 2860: 2851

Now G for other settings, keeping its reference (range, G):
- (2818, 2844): -0.079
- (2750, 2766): 0.064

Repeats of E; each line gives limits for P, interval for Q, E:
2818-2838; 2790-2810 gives -0.2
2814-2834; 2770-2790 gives -0.1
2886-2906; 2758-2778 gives 0.4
